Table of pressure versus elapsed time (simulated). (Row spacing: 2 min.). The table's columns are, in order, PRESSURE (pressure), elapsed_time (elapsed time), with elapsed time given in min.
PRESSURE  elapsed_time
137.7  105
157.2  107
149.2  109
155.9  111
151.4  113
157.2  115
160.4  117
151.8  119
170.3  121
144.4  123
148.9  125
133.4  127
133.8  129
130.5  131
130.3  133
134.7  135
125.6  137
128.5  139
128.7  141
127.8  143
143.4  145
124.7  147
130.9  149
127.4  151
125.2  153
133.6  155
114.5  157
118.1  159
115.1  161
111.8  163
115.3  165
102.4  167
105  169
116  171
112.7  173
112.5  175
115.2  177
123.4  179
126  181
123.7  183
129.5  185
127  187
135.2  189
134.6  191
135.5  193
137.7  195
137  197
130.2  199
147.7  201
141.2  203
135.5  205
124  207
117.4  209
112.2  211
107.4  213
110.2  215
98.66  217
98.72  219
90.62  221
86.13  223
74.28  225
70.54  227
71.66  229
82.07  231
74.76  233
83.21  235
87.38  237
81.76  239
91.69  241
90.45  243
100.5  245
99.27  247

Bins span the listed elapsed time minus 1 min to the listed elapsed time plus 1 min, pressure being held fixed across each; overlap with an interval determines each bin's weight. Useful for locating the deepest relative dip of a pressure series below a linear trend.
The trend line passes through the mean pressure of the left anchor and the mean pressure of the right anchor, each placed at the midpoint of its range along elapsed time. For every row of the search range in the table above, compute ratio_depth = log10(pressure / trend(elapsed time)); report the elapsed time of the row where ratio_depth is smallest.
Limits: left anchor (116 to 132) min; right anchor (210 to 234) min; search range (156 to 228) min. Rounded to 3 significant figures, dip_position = 227 min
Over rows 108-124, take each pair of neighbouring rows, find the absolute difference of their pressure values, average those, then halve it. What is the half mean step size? 5.2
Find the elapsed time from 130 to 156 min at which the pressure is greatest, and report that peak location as 145 min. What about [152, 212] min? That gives 201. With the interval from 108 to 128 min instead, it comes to 121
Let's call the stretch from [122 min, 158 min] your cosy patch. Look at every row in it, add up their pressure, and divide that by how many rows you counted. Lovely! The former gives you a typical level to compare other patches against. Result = 131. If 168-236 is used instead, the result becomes 113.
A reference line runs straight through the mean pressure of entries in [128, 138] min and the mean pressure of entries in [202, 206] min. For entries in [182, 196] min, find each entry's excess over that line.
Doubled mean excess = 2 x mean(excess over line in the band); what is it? -10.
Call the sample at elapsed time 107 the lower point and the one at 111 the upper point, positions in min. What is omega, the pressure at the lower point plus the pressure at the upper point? 313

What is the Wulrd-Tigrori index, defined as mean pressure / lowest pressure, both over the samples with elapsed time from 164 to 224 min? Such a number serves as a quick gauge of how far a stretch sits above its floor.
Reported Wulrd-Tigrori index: 1.39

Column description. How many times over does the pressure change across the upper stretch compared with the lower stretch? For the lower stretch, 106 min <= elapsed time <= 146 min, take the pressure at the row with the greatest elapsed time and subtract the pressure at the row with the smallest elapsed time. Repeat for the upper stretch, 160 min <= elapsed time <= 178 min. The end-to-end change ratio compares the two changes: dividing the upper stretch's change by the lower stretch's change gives 0.0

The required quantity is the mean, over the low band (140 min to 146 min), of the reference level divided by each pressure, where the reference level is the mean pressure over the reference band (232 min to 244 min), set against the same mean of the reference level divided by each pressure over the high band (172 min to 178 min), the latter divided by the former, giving 1.17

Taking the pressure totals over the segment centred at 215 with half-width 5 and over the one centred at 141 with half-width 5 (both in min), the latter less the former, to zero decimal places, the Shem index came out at 127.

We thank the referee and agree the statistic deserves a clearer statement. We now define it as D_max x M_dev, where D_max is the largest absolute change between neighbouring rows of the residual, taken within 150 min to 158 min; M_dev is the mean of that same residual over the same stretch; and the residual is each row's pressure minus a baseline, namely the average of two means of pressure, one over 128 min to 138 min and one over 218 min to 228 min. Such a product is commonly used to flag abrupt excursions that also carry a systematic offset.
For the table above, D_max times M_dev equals 337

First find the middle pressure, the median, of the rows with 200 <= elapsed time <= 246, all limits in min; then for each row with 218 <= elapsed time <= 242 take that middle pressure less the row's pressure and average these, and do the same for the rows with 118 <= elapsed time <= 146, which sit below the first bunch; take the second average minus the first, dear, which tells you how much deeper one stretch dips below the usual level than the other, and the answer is -55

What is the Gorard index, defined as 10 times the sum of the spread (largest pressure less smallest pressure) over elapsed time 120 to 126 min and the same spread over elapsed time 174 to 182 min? 394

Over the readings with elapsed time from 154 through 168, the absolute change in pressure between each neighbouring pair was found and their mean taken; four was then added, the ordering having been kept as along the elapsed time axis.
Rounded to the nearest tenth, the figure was 11.6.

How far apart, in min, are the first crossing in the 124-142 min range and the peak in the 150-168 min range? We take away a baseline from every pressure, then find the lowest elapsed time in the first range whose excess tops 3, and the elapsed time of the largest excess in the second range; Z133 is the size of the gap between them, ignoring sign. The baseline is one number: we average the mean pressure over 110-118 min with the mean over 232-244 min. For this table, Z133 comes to 30 min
